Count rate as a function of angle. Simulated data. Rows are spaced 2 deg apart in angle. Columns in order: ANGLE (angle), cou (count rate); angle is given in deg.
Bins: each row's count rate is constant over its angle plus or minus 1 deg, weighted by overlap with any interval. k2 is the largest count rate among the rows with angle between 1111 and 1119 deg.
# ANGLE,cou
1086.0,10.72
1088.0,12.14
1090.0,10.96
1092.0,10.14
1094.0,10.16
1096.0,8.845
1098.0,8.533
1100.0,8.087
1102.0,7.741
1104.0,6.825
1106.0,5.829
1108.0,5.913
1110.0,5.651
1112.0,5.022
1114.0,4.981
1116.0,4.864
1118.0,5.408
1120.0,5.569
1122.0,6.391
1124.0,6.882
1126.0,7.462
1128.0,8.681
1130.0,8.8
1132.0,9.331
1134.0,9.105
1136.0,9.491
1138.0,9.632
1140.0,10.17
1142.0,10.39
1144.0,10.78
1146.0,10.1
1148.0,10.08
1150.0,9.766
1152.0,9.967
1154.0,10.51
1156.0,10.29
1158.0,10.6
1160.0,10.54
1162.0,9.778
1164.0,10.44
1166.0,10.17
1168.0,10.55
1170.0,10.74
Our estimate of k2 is 5.408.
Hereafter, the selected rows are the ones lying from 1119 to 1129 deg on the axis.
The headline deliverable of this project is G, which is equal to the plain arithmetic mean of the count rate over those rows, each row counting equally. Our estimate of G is 7.0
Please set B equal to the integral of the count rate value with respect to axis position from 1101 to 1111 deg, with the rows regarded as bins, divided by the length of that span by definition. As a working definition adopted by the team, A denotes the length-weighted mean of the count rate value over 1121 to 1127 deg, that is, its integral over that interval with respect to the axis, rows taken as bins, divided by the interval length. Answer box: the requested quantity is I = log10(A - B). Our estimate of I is -0.3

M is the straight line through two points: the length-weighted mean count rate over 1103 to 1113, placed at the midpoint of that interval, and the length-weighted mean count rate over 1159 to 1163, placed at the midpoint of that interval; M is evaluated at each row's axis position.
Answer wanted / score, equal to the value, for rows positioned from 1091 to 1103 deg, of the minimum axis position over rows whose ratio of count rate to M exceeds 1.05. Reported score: 1092.0 deg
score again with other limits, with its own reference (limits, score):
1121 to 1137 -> 1128.0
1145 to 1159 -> 1146.0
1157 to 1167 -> 1158.0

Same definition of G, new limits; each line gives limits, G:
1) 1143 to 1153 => 10.1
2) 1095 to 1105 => 8.0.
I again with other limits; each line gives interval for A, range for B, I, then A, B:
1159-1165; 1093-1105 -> 0.3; 10.3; 8.4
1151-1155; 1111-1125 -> 0.7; 10.2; 5.6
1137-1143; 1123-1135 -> 0.2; 10.1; 8.4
